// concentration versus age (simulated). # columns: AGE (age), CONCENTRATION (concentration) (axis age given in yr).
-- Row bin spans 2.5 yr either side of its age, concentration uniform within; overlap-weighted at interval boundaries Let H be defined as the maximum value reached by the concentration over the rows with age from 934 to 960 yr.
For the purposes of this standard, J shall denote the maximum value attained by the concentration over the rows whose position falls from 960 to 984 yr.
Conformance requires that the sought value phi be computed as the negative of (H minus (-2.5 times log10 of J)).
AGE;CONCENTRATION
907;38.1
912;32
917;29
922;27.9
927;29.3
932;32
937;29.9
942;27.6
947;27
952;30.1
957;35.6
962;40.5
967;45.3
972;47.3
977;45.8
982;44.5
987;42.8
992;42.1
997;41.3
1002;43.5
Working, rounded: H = 35.6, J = 47.3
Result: -40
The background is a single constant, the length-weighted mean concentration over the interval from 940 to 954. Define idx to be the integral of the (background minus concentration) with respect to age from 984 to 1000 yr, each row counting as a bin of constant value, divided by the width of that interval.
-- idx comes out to -14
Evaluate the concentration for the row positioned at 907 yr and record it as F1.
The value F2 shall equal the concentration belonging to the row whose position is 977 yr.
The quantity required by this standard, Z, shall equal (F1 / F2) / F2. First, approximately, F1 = 38.1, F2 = 45.8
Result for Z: 0.018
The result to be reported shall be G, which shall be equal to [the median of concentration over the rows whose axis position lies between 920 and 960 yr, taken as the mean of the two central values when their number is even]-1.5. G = 28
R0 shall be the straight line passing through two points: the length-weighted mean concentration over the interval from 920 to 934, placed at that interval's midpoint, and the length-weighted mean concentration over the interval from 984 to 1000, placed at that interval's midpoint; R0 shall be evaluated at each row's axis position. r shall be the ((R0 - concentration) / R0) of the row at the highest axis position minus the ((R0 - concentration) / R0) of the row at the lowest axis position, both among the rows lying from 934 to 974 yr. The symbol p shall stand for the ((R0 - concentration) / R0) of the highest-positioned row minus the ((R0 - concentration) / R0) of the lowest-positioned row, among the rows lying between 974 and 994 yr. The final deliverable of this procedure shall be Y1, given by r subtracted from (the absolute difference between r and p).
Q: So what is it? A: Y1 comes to 0.74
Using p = 0.167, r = -0.29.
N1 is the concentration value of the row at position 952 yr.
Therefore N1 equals 30.1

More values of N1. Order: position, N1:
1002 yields 43.5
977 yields 45.8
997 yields 41.3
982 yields 44.5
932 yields 32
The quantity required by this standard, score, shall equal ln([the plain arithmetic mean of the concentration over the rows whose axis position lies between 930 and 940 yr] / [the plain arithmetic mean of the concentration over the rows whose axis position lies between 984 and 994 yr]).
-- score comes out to -0.3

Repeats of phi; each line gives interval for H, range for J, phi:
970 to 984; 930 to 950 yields -51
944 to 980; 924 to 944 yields -51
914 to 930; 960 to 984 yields -33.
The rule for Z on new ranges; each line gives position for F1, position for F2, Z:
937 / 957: 0.024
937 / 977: 0.014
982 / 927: 0.052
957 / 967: 0.017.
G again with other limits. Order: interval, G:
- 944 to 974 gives 37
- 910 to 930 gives 28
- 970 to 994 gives 43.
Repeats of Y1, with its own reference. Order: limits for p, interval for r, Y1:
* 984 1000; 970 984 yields -0.08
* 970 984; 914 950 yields -0.13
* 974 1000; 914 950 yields -0.21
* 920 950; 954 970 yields 0.58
